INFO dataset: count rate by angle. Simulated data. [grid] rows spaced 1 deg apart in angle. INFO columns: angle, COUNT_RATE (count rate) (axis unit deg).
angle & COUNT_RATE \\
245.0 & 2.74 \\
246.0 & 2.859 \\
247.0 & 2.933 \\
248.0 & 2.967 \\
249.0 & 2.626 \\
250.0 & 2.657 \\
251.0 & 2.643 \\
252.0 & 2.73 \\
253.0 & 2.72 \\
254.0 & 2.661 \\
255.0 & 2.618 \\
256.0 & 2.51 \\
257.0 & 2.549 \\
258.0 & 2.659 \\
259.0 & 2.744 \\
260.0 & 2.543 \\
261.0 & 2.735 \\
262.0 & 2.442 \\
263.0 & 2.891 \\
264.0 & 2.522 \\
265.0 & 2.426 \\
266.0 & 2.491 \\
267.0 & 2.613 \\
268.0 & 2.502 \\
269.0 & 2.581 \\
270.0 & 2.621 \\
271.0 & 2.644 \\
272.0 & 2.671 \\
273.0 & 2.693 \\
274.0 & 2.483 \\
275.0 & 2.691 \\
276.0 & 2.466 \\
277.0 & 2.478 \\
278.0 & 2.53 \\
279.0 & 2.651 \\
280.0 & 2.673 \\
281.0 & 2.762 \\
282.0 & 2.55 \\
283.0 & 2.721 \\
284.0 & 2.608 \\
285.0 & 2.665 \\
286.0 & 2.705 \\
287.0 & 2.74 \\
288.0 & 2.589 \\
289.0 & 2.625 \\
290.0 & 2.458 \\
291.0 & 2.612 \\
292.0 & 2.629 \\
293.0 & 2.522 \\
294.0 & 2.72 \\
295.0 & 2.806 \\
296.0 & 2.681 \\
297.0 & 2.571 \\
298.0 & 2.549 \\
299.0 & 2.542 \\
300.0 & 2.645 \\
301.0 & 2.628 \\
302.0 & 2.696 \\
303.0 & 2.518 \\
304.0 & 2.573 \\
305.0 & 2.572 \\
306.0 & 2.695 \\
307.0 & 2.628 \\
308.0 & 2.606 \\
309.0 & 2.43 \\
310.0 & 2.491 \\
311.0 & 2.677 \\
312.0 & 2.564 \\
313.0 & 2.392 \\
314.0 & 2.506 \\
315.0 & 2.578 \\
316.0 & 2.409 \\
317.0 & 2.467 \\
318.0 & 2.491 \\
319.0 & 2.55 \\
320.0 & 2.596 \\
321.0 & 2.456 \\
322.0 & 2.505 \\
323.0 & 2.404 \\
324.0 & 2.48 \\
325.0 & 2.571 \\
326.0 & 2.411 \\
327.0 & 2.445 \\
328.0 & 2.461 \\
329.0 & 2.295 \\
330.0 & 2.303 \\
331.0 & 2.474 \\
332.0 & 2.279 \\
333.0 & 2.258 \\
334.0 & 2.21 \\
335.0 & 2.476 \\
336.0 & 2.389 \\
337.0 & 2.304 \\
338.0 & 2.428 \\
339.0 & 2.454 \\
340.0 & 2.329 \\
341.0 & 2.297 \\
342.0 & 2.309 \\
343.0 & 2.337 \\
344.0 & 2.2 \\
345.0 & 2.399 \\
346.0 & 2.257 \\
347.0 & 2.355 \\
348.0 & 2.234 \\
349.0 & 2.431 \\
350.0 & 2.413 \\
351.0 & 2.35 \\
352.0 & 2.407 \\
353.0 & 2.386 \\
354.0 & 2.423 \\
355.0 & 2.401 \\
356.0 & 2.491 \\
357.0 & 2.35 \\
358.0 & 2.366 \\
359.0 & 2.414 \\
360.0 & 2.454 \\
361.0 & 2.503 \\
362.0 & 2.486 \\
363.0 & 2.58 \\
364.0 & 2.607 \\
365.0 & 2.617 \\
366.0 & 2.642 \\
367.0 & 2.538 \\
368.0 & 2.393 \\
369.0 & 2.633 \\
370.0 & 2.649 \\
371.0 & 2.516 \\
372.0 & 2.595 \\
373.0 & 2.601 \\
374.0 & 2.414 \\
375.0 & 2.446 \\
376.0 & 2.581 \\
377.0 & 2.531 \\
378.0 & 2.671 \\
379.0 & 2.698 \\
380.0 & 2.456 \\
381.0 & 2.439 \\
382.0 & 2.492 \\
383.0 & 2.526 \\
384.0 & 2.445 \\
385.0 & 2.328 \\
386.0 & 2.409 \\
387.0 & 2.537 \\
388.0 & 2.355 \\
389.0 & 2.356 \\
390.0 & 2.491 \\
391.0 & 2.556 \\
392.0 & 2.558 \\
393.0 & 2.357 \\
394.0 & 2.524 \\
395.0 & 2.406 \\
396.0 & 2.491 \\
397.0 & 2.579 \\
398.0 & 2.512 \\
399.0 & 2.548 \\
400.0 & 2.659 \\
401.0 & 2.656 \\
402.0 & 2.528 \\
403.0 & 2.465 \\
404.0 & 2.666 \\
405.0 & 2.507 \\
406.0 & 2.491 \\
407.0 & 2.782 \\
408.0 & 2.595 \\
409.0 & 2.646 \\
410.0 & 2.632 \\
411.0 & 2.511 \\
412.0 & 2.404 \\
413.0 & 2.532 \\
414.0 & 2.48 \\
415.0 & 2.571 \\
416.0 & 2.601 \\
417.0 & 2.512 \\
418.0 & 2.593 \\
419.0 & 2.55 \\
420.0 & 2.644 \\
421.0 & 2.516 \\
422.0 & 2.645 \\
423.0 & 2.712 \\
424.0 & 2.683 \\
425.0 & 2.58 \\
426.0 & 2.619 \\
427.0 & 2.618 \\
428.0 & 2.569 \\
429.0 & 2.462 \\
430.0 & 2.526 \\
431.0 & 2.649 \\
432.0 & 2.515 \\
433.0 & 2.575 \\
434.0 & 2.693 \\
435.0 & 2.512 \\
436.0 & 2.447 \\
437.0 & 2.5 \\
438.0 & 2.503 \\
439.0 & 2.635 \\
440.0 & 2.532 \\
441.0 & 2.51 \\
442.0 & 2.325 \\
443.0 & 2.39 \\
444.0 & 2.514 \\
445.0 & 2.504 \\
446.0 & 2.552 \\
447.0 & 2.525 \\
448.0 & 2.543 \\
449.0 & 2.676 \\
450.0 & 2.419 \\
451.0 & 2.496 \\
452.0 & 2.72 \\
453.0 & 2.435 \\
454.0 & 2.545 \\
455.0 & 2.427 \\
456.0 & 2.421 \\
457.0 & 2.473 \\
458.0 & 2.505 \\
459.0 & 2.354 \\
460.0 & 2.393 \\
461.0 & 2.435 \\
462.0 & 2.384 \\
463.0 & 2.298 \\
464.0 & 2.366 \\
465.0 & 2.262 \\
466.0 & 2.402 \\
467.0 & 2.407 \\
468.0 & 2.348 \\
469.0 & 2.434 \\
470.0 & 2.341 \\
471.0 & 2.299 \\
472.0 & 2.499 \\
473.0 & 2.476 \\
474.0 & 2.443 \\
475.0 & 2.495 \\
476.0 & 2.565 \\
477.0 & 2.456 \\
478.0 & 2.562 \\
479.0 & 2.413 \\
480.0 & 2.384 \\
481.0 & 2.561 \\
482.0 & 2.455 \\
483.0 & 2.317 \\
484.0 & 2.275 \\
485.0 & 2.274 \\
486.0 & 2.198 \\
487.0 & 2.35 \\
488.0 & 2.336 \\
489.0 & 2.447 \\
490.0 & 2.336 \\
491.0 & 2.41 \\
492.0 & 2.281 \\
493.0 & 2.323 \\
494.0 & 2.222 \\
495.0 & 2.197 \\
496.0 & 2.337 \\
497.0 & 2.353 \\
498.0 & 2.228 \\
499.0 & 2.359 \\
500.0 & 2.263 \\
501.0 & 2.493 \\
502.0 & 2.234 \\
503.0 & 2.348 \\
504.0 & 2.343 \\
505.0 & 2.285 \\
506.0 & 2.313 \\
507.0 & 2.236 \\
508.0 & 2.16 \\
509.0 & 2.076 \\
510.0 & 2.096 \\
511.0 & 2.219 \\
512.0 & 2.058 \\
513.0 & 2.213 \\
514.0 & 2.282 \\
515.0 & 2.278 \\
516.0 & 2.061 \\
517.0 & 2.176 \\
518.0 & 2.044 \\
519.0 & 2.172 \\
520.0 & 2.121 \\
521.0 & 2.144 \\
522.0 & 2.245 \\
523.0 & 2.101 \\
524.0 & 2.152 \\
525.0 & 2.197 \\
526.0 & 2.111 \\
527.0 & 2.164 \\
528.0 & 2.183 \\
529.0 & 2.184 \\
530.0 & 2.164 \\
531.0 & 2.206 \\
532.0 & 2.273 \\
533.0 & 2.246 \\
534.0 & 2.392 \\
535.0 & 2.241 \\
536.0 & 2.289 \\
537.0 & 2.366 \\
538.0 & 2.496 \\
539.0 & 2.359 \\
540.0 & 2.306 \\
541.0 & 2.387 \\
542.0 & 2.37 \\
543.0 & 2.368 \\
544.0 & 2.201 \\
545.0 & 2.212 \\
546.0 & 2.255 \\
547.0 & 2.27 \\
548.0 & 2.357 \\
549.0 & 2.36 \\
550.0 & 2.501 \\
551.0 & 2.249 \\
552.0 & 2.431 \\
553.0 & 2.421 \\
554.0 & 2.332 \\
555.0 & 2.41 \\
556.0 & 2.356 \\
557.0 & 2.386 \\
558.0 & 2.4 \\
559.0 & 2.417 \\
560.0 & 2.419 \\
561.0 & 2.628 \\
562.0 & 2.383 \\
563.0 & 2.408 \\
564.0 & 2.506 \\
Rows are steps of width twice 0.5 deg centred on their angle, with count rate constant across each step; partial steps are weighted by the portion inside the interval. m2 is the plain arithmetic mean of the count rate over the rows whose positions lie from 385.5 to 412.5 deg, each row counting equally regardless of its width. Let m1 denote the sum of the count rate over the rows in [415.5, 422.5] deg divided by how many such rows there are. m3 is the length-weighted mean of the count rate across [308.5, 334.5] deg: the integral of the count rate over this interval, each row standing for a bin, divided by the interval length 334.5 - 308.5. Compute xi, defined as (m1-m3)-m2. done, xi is -2.40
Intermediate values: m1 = 2.58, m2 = 2.53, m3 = 2.45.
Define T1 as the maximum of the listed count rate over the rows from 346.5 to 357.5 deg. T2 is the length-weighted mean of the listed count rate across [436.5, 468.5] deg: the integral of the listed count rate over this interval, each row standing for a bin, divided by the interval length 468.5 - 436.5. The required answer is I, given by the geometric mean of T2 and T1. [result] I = 2.48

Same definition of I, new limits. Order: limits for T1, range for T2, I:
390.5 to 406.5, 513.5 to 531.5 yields 2.40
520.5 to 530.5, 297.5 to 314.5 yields 2.40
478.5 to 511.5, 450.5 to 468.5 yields 2.49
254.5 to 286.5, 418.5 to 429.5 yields 2.74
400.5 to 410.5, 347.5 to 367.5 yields 2.61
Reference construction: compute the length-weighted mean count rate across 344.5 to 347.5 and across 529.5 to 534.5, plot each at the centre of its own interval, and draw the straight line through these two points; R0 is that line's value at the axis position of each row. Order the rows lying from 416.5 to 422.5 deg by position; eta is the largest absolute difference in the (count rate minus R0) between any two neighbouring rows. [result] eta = 0.13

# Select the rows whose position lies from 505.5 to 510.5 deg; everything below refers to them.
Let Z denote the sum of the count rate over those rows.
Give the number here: 10.9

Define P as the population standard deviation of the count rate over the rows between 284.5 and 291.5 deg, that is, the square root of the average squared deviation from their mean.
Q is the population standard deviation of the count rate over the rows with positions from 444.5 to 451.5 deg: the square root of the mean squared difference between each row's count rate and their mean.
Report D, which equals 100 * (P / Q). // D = 118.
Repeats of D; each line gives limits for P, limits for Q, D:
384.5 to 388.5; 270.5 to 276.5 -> 84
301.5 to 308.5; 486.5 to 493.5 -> 118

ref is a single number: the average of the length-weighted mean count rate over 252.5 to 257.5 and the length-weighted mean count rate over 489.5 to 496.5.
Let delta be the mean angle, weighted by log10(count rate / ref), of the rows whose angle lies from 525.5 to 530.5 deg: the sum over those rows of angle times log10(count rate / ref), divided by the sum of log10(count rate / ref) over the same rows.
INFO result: 527.9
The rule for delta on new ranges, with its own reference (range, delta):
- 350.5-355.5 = 352.6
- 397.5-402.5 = 400.2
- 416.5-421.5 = 419.1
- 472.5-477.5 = 475.5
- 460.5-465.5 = 463.7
